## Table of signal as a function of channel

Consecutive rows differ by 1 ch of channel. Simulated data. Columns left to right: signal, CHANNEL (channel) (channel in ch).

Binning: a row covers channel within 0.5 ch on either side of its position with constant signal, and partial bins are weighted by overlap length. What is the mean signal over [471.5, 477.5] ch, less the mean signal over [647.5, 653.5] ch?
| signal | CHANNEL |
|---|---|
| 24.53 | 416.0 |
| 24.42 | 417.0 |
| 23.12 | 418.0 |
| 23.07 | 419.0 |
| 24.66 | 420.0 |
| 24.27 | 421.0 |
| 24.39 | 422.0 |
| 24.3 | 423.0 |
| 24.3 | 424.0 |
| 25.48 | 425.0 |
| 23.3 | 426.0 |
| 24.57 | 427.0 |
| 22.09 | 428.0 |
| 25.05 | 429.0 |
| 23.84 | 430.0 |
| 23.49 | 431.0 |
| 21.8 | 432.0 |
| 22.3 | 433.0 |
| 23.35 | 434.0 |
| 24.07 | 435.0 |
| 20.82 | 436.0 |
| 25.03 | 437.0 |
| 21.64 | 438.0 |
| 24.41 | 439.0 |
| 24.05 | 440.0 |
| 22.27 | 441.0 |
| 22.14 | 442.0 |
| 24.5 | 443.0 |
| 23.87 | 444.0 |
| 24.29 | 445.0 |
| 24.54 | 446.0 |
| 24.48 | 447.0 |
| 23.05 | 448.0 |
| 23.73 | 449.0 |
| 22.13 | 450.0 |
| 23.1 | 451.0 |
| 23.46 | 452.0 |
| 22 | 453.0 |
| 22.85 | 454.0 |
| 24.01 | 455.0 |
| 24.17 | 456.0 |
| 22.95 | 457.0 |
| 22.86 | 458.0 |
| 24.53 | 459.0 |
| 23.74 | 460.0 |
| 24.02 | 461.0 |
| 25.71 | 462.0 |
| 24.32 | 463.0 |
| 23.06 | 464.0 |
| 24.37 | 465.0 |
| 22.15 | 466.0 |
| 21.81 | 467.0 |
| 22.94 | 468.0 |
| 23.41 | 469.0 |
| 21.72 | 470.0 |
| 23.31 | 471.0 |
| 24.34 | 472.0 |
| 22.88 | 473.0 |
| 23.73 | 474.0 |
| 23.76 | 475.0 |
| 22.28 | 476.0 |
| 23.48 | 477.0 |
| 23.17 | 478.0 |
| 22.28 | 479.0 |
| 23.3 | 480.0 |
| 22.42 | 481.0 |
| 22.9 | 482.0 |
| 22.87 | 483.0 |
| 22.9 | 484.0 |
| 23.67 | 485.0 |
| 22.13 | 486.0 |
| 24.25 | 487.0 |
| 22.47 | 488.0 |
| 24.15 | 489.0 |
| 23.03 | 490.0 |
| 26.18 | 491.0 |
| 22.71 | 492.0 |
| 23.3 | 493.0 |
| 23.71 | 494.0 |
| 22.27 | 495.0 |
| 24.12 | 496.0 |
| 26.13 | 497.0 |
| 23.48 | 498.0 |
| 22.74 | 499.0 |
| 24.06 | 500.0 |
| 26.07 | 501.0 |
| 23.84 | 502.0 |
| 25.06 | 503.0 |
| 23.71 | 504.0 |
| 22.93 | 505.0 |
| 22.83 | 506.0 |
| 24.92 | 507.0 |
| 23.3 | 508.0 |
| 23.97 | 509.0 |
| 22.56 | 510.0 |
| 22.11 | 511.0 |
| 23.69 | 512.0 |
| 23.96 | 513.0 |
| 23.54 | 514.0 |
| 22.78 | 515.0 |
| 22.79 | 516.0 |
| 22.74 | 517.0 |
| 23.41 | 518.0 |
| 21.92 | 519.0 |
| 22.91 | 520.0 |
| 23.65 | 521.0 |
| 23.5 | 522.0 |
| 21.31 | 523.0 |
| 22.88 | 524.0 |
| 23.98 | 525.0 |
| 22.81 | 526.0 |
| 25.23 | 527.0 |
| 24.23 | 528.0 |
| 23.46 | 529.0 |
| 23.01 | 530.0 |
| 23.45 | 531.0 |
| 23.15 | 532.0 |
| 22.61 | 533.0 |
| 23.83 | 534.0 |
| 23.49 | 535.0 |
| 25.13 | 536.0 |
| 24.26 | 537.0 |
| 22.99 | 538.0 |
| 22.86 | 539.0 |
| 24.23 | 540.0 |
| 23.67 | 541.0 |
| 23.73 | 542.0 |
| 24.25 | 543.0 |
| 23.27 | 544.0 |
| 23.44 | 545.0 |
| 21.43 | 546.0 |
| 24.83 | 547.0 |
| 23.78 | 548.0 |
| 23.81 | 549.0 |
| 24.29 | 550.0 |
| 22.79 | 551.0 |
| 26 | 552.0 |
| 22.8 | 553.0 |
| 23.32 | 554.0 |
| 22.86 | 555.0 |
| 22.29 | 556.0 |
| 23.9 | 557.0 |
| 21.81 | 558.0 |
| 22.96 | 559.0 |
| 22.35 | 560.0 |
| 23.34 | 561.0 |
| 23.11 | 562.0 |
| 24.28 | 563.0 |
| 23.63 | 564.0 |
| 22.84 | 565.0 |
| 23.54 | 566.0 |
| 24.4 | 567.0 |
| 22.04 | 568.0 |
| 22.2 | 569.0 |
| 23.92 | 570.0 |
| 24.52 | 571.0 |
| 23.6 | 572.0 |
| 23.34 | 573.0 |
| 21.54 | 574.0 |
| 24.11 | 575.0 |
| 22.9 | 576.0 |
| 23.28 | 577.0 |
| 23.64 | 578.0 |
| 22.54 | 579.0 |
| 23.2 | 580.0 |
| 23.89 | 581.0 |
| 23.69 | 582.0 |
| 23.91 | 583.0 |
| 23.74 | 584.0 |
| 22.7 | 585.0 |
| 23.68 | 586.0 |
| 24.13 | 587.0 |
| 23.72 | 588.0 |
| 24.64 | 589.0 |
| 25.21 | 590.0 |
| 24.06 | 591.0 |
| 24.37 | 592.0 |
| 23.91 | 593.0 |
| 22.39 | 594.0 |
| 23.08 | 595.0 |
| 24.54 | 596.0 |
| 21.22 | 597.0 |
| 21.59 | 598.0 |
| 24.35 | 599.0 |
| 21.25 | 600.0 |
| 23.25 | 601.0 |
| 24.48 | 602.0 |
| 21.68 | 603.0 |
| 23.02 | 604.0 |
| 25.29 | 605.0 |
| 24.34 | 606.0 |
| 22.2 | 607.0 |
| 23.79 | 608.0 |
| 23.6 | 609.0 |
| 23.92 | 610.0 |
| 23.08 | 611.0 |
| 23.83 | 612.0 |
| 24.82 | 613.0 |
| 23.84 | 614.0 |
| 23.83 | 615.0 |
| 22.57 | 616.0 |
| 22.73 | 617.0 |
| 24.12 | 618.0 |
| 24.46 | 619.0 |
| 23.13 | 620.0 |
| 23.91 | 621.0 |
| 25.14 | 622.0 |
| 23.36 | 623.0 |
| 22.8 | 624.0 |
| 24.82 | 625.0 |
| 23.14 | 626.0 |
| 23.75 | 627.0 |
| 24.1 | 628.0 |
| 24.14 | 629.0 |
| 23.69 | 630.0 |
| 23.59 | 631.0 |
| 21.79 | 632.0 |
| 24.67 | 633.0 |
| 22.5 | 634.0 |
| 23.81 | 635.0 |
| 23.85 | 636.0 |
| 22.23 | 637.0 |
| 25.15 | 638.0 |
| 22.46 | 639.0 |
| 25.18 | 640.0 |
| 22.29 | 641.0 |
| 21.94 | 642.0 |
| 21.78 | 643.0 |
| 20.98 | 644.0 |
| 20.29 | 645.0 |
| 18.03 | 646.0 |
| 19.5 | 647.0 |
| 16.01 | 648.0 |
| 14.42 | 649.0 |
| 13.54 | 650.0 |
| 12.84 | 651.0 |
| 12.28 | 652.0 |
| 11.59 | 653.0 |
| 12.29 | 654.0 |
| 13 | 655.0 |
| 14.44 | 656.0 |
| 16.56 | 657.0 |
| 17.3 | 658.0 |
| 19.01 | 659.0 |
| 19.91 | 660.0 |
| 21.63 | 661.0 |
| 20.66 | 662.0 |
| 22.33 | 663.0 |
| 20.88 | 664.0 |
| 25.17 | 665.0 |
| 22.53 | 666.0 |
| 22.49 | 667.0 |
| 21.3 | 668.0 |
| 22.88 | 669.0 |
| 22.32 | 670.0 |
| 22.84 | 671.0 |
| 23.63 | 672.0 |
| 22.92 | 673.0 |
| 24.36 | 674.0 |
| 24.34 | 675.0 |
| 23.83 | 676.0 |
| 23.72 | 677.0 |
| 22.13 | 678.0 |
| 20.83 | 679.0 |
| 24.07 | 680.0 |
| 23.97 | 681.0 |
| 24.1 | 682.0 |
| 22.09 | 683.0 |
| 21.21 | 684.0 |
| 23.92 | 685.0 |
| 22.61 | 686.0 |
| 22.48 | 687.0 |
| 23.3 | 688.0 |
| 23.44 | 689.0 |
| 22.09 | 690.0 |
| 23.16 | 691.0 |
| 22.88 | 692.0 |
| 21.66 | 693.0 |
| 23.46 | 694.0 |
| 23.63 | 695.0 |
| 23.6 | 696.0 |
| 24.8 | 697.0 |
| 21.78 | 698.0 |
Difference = 10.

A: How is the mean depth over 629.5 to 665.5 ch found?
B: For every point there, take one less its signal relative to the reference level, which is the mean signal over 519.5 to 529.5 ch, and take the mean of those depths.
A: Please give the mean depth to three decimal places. 0.160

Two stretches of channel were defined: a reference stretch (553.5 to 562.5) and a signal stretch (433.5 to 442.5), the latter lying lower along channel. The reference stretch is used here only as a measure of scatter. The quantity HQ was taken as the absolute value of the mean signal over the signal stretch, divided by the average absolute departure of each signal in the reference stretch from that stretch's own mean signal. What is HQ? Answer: 47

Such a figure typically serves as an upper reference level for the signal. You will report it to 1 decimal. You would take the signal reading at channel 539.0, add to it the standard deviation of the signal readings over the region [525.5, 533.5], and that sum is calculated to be 23.7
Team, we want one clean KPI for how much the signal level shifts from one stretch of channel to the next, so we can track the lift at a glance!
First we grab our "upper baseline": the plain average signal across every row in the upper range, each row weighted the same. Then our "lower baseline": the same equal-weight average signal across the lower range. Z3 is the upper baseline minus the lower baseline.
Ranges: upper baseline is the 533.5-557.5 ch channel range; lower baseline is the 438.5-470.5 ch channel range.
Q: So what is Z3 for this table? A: 0.2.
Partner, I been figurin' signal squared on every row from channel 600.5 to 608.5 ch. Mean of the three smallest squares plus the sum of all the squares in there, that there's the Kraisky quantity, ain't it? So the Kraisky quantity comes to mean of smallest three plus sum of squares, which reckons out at 4928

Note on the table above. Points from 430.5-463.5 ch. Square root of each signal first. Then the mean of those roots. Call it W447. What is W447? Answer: 4.84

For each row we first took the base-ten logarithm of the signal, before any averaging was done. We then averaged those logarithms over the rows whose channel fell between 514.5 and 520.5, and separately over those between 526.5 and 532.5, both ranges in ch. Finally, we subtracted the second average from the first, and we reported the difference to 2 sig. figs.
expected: -0.018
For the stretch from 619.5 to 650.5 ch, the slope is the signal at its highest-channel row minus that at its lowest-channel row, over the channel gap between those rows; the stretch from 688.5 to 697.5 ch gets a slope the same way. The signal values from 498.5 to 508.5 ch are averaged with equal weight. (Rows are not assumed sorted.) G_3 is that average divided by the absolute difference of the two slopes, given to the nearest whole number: 49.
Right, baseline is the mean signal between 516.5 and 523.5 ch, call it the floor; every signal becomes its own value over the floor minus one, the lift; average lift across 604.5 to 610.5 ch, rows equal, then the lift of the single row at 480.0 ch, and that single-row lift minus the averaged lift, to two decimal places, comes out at -0.02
